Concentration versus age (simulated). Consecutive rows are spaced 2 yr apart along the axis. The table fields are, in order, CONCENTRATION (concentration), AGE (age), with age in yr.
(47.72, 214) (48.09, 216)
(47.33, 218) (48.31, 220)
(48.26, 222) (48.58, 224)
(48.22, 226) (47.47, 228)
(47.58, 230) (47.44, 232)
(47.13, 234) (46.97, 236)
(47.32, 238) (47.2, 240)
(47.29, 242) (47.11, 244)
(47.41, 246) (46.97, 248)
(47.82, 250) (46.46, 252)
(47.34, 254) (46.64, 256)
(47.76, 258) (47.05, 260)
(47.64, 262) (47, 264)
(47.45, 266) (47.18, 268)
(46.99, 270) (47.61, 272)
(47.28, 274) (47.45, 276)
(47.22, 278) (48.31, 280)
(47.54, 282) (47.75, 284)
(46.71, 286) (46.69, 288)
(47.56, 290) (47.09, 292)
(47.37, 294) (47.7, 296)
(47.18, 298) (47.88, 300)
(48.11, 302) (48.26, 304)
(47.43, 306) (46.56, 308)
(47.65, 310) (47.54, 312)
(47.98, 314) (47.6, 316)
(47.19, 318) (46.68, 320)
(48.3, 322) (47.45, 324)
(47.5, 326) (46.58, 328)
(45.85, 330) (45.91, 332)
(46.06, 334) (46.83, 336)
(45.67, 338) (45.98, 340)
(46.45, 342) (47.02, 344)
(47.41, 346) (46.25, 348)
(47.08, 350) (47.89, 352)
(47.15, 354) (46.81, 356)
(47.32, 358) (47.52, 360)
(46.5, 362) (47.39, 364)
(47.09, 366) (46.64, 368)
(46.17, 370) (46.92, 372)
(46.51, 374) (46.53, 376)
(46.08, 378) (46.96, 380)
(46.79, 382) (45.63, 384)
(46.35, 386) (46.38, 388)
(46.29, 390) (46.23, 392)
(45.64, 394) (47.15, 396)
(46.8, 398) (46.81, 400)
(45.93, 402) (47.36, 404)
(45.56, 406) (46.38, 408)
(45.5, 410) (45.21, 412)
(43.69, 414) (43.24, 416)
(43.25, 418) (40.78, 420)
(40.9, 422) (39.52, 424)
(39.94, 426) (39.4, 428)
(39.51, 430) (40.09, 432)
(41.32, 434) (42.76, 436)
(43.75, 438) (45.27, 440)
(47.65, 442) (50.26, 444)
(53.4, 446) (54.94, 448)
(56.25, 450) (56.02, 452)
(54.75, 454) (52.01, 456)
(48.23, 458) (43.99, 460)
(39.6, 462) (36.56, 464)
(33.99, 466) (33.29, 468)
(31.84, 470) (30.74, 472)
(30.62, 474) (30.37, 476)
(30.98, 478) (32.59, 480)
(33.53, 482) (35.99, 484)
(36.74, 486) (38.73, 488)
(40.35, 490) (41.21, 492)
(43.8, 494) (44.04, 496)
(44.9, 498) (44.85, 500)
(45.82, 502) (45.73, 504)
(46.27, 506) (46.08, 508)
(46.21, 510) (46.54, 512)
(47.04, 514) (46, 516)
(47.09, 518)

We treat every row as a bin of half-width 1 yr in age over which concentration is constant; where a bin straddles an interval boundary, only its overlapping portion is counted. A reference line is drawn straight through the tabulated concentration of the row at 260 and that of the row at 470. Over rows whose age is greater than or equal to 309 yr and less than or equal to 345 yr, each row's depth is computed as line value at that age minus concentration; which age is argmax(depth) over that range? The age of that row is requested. 330 yr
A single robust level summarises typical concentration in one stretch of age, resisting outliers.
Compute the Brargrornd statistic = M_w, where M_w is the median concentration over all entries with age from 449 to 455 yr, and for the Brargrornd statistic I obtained 56.0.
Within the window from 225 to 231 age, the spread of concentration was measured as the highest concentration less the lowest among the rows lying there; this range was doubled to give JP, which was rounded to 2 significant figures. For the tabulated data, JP 1.5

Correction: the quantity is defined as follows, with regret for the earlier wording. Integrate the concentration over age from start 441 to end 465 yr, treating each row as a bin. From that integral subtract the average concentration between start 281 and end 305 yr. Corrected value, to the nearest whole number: 1140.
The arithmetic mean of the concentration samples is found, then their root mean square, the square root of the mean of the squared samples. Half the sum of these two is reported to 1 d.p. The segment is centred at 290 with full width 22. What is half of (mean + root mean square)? 47.4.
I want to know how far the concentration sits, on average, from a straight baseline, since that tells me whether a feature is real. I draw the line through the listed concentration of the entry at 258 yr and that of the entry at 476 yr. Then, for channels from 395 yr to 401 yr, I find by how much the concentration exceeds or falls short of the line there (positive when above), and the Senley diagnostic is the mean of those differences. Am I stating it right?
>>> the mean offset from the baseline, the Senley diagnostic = 10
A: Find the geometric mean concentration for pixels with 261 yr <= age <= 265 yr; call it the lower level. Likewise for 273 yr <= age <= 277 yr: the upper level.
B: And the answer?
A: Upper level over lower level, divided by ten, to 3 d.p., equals 0.100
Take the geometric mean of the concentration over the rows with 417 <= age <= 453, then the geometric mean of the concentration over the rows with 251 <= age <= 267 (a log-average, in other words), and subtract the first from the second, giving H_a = 2.3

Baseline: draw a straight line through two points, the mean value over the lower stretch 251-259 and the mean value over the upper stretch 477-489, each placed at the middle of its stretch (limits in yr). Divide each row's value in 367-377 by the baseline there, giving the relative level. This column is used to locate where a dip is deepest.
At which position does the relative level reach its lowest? 370 yr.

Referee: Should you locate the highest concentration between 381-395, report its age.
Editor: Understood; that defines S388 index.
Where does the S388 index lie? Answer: 382 yr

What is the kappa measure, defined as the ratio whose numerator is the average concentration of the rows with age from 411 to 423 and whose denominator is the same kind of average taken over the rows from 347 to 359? 0.91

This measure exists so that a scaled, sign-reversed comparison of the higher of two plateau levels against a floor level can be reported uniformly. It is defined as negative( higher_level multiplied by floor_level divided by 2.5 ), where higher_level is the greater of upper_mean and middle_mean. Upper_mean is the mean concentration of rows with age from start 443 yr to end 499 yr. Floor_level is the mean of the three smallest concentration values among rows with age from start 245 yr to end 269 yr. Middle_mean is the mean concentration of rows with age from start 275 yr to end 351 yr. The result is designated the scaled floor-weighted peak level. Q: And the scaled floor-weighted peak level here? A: -881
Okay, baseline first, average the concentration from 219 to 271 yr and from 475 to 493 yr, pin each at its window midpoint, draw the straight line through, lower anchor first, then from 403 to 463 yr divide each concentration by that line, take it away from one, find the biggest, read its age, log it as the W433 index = 424 yr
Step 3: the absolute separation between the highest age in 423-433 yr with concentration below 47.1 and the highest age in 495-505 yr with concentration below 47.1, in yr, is 72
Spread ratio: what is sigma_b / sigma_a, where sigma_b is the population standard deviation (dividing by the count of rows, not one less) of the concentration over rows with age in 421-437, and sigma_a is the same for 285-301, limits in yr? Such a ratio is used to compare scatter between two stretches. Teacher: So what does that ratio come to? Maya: 2.7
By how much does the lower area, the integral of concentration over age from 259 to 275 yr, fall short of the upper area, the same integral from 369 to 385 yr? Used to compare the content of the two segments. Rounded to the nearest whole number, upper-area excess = -13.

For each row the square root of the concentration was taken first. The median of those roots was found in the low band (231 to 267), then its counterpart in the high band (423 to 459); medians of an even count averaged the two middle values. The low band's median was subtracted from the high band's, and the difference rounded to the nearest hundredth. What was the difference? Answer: -0.06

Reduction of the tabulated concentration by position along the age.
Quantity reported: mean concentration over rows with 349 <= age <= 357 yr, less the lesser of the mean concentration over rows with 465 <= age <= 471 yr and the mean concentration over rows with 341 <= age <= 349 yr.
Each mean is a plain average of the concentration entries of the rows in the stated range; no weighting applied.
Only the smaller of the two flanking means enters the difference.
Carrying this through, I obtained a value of 14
